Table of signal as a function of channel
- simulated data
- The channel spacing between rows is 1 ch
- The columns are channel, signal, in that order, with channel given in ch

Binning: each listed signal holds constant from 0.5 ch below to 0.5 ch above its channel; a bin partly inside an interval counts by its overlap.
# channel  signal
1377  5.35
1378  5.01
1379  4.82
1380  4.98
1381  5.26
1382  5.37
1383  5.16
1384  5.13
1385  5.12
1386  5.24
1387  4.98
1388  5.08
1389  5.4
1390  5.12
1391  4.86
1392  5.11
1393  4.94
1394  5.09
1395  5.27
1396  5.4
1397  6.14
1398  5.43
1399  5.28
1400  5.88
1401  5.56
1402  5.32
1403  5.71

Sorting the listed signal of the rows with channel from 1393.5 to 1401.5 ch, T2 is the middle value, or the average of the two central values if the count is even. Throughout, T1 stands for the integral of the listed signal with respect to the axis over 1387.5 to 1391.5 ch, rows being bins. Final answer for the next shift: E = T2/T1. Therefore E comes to 0.26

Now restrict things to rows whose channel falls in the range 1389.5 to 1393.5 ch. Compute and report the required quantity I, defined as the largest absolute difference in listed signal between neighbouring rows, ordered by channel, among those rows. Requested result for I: 0.26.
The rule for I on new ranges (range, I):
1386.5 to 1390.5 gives 0.32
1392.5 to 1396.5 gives 0.18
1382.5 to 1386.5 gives 0.12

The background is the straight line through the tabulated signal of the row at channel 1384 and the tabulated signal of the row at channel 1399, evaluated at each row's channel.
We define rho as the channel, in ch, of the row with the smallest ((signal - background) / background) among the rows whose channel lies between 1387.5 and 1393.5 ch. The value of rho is 1391 ch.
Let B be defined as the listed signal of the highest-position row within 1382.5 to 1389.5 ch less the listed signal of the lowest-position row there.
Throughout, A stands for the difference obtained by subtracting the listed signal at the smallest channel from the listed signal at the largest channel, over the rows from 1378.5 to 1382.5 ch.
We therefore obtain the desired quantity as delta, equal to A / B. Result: 2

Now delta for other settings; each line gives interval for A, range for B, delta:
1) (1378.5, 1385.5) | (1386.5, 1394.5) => 3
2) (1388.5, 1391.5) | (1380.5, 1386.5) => 27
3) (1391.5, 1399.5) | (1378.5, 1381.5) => 0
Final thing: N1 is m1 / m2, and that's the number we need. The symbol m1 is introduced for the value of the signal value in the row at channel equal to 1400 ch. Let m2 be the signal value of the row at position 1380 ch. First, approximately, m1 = 5.88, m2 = 4.98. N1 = 1.18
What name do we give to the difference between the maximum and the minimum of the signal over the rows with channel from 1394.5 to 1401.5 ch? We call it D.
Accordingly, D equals 0.87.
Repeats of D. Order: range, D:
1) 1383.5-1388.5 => 0.26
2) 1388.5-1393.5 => 0.54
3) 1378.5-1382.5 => 0.55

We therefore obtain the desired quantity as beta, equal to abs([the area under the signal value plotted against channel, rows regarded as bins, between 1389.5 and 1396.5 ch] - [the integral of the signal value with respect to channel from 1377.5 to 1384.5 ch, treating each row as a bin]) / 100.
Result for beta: 0.001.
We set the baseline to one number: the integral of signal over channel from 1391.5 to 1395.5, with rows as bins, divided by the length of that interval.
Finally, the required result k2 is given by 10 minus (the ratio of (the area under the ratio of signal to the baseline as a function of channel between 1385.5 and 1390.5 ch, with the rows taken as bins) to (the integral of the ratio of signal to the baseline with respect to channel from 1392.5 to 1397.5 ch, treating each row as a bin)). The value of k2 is 9.04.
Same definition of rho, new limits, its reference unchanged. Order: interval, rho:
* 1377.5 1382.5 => 1379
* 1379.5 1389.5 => 1387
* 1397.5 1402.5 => 1399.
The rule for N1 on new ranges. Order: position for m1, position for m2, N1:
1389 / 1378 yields 1.08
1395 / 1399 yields 1.00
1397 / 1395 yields 1.17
